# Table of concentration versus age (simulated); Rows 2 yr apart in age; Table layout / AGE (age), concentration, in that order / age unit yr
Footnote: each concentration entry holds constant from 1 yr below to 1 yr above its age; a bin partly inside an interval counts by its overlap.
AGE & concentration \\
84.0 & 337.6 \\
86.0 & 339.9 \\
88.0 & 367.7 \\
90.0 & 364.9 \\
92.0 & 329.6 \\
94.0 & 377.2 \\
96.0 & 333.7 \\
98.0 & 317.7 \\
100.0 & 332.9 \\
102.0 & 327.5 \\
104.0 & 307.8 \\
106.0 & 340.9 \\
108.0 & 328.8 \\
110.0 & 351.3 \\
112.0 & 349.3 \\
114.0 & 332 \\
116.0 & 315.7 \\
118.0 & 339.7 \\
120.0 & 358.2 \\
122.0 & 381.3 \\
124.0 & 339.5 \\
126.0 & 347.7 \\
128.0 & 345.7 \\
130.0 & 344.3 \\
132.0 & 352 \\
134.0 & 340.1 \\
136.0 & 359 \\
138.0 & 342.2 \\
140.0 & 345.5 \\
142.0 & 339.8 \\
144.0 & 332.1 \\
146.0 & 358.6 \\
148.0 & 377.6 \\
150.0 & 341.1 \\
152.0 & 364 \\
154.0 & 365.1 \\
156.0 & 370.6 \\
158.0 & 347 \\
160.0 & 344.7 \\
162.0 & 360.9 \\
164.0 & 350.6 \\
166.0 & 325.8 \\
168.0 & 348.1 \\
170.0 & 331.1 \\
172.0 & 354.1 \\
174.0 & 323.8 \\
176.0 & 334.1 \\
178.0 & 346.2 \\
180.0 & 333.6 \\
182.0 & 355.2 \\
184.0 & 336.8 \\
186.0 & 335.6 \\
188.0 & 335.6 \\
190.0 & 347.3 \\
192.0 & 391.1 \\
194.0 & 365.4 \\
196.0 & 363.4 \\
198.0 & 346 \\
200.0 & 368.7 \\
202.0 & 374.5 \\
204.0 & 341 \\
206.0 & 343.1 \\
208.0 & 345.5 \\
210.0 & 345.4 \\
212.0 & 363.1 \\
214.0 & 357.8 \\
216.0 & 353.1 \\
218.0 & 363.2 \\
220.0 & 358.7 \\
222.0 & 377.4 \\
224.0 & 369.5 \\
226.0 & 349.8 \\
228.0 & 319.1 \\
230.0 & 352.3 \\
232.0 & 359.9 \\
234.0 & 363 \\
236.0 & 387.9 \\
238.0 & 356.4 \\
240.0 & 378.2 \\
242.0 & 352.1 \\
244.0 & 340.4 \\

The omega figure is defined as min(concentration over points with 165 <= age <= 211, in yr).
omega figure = 323.8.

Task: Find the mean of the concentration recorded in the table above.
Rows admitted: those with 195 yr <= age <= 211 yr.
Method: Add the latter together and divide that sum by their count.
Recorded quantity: 353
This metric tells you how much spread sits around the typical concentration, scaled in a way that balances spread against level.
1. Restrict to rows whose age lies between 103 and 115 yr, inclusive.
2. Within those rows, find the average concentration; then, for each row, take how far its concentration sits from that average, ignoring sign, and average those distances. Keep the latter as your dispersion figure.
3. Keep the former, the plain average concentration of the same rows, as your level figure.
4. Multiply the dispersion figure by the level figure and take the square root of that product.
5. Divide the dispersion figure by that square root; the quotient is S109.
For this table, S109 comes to 0.190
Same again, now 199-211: 0.187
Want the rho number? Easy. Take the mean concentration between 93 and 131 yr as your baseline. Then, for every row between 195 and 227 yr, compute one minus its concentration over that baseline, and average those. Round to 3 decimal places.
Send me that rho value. -0.050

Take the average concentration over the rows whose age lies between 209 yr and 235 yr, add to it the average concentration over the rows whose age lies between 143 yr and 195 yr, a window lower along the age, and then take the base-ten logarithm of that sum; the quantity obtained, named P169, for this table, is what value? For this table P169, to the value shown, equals 2.85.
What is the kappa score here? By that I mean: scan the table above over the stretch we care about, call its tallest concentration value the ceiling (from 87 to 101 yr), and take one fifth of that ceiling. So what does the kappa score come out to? 75.4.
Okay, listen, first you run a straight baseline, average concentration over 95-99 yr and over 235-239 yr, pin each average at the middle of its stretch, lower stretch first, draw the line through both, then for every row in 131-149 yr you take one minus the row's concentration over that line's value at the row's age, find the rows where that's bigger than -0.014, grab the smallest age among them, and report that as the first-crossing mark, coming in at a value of 134.0 yr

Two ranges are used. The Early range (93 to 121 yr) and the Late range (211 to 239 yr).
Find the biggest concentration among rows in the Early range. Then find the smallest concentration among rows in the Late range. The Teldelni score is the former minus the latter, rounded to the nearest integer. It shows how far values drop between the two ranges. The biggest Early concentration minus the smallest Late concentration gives 58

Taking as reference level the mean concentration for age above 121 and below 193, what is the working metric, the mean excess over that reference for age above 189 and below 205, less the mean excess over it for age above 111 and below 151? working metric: 15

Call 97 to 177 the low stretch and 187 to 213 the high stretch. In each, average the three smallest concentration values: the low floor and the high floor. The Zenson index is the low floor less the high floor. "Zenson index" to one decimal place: -26.2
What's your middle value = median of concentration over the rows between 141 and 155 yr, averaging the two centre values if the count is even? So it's 359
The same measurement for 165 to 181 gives 334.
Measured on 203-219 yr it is 349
